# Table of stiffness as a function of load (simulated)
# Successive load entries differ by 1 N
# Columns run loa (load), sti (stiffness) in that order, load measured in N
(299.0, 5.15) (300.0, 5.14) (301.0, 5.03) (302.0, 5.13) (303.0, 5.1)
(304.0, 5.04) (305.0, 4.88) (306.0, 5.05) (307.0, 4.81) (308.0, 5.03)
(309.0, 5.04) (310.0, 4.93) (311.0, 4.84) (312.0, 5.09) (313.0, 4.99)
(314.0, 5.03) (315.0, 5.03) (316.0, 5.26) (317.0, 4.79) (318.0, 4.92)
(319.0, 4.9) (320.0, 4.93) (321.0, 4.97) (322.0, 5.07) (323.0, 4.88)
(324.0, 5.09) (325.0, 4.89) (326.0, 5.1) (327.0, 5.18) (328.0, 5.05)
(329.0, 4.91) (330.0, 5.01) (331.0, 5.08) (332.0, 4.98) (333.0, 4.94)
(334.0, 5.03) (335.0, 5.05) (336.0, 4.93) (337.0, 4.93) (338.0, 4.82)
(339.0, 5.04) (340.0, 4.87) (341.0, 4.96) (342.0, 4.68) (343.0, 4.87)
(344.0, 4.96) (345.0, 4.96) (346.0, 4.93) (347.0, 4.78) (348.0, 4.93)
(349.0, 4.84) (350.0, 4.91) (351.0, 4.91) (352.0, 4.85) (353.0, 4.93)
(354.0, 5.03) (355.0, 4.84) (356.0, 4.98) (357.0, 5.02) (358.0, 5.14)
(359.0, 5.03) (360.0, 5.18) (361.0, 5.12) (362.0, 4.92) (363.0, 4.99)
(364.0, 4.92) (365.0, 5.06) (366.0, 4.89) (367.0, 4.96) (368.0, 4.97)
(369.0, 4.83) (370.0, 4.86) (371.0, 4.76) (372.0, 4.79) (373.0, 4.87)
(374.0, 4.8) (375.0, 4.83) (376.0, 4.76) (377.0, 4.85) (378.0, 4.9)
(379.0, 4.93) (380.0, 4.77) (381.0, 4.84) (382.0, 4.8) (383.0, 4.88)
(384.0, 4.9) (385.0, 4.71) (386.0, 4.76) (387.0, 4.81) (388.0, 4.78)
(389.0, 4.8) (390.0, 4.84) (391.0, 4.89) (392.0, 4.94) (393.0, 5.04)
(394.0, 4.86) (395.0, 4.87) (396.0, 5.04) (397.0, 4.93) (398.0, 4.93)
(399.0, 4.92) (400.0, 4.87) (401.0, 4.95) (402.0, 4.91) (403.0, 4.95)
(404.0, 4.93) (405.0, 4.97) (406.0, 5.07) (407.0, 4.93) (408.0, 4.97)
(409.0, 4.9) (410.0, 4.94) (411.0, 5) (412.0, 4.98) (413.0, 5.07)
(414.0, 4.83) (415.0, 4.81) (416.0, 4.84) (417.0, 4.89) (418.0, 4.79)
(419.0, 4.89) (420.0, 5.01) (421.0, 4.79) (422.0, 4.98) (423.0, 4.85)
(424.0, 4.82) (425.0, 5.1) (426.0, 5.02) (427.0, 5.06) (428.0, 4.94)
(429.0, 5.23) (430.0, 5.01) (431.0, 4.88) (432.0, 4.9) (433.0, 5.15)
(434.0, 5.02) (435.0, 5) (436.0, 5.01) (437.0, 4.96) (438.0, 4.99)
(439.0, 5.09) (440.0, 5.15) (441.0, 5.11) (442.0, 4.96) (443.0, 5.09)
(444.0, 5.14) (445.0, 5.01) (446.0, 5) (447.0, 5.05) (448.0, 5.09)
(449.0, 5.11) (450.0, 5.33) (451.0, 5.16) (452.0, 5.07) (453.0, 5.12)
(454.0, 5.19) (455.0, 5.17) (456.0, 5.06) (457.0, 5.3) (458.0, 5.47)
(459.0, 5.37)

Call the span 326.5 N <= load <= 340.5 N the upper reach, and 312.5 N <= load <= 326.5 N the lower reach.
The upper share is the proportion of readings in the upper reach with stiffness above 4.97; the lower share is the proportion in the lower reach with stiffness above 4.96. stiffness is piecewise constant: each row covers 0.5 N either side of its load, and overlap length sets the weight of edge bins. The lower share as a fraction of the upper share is 1.0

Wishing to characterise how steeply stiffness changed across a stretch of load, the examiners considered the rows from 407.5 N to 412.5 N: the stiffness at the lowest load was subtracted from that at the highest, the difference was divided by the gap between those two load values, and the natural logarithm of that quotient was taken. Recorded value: -6.0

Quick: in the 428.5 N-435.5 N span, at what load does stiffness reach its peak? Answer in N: 429.0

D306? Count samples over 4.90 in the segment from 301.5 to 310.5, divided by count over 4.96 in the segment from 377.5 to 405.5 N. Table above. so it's 2.3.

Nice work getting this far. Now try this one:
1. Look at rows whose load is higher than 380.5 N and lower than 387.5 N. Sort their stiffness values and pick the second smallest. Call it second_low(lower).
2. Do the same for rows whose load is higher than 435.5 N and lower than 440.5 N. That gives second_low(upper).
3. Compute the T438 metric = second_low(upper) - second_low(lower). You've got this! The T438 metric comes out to 0.23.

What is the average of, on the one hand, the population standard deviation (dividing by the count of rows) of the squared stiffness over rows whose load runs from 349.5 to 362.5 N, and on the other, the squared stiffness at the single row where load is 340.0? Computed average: 12.4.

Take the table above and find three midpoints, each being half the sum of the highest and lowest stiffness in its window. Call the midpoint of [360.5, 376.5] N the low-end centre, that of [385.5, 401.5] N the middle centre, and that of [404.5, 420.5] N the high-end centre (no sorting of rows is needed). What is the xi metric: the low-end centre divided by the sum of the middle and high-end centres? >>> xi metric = 0.503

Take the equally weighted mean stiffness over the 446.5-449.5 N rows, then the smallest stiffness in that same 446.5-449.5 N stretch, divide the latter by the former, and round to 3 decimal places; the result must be 0.993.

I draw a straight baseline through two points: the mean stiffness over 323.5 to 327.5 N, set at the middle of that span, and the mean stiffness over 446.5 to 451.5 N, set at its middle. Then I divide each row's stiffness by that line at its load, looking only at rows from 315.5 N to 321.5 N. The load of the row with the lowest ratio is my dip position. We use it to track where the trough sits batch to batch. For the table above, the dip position 317.0 N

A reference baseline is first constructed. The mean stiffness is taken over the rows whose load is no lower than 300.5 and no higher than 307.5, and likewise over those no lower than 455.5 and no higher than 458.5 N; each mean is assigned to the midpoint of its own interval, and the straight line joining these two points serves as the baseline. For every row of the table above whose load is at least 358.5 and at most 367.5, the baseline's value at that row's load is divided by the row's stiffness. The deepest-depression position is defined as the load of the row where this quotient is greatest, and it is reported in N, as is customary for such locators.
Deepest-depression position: 366.0 N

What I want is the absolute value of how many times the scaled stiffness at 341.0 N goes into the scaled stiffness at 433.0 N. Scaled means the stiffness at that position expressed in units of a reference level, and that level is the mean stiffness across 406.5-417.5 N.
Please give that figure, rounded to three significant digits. 1.04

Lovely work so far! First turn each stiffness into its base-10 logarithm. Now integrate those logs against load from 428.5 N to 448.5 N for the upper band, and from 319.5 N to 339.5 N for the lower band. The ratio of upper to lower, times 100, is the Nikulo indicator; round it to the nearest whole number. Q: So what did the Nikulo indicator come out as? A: 101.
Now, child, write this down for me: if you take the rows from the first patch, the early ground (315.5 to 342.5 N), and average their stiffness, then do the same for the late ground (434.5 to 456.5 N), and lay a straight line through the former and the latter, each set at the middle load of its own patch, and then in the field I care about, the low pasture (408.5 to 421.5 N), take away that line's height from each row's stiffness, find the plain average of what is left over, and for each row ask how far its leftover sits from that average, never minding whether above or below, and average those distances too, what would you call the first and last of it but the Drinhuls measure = 0.076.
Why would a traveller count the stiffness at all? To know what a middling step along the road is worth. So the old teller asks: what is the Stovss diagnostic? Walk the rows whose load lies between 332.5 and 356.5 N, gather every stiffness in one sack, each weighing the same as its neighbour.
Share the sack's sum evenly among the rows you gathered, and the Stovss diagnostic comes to 4.92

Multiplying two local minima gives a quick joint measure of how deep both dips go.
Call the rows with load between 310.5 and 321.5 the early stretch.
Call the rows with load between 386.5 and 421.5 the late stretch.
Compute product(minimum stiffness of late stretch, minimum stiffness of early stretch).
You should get 22.9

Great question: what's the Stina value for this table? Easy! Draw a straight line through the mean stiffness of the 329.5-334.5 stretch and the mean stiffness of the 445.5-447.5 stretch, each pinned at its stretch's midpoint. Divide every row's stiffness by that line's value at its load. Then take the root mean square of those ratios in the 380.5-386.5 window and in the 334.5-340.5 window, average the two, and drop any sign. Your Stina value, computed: 0.9732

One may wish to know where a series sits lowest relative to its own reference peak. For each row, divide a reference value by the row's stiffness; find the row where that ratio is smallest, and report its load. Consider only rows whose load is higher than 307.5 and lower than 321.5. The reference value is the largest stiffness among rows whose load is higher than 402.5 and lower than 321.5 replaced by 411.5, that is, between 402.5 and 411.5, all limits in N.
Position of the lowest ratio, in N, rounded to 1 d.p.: 316.0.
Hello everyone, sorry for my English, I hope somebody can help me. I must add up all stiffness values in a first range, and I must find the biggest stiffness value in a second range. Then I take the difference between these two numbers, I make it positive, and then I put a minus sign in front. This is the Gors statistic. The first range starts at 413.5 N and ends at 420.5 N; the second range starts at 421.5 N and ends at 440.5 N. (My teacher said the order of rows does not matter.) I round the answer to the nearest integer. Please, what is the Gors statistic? -29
